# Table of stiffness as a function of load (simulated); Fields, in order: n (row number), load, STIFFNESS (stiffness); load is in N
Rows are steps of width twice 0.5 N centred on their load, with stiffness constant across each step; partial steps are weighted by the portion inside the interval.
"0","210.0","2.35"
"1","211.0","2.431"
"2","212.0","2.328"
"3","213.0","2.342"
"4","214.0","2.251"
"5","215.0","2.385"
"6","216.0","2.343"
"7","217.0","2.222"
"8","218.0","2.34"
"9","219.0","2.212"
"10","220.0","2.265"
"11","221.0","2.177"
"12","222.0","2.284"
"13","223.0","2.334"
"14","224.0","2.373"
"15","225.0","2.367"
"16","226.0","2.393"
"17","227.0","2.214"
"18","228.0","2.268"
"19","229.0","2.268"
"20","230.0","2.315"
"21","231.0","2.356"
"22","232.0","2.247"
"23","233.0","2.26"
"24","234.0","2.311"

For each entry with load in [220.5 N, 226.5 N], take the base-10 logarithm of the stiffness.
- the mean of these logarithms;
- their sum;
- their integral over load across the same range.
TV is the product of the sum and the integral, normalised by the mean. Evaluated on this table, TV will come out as 13.2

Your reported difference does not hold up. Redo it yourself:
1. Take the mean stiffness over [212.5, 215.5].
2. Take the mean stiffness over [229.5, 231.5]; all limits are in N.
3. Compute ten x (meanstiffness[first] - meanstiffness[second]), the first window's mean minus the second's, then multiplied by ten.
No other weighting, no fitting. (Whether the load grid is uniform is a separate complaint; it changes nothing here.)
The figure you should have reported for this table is -0.1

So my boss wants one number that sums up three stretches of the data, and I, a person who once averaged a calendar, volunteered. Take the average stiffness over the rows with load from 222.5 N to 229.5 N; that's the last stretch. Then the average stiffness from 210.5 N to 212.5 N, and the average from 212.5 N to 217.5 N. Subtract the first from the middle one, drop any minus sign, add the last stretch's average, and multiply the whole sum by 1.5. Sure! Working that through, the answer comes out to 3.58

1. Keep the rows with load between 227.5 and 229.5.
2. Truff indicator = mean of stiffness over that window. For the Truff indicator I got 2.27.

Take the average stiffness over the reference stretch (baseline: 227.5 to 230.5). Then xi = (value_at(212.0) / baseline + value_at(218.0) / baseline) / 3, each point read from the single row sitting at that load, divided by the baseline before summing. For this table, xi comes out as 0.681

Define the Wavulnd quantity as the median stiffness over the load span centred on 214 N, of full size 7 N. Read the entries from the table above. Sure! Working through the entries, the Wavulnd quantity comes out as 2.34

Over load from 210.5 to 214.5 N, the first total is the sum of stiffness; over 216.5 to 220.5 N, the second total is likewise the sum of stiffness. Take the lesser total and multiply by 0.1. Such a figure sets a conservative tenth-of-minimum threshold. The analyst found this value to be 0.904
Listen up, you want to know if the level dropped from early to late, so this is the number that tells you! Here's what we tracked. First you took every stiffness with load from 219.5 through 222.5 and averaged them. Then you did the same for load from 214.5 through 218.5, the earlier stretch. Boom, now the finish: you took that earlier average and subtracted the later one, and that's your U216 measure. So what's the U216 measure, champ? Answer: 0.08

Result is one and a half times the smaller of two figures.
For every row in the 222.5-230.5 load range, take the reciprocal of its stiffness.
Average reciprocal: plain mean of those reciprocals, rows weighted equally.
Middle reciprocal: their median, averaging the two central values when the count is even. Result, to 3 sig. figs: 0.645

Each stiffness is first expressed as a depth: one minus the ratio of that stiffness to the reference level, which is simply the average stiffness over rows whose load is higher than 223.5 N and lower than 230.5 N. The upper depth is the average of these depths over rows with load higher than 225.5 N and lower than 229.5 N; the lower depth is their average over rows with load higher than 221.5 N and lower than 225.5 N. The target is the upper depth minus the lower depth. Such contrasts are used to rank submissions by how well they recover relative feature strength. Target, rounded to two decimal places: 0.02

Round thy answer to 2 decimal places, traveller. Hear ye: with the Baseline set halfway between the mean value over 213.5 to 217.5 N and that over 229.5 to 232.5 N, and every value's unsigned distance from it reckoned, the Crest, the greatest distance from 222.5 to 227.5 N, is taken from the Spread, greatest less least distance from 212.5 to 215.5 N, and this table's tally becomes -0.05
